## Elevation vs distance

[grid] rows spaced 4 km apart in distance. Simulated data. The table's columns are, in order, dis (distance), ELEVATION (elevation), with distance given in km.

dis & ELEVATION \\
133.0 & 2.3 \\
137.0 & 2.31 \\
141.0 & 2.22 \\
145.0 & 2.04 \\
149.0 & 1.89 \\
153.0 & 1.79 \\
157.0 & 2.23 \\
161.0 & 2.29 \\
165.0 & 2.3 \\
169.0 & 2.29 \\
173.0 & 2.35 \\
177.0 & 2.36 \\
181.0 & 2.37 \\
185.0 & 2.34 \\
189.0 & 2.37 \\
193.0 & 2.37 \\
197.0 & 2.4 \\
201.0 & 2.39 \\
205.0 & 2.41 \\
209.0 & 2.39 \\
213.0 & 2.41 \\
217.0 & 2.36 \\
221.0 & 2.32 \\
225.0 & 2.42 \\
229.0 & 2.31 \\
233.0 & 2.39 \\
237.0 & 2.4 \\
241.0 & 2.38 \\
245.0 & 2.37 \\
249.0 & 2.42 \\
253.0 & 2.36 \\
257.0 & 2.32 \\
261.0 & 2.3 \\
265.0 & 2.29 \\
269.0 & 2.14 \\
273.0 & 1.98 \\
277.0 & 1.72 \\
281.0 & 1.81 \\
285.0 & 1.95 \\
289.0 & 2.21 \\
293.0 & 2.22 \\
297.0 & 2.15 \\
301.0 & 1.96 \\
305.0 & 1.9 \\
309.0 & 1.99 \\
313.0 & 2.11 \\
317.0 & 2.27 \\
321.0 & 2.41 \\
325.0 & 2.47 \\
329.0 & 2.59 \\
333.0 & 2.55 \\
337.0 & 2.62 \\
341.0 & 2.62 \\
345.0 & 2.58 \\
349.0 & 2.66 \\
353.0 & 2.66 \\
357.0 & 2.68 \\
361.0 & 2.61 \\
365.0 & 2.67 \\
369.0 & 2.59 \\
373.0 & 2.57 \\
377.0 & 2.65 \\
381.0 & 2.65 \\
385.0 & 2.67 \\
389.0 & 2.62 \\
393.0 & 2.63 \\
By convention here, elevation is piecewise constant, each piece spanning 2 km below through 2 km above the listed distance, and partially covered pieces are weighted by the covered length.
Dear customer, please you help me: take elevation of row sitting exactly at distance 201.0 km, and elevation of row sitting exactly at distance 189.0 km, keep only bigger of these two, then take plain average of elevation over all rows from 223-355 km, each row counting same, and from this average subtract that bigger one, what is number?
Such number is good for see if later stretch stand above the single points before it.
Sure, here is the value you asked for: -0.10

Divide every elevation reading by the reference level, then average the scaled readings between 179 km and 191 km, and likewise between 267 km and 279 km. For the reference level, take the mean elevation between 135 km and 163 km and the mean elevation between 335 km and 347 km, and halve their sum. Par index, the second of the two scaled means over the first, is 0.82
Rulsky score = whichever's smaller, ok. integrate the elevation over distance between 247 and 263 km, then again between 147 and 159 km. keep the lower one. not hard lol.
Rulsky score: 24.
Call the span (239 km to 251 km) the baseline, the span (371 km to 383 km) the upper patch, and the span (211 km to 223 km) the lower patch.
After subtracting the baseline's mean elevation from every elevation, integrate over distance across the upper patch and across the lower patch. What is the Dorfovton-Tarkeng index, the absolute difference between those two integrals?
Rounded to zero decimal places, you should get 3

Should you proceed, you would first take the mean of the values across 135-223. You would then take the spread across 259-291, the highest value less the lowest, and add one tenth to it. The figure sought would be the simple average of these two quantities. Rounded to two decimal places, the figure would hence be 1.48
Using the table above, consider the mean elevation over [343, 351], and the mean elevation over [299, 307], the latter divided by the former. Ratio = 0.74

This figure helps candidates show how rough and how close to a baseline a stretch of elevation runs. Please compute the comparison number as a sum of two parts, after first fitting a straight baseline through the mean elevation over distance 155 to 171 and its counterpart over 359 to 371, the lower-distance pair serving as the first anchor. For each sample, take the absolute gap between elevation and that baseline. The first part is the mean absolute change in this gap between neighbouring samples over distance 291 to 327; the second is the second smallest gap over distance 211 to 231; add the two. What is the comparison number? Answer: 0.146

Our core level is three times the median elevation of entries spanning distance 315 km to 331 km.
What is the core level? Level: 7.3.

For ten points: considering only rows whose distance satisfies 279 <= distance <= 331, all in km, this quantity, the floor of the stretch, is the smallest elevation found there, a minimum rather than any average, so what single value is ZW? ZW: 1.81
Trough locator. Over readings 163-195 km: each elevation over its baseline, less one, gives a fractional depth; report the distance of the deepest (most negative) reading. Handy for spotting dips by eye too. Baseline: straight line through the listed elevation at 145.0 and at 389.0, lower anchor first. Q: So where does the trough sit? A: 169.0 km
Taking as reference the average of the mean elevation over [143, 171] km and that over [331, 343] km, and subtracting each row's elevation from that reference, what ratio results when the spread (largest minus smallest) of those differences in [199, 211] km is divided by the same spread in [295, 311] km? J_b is 0.1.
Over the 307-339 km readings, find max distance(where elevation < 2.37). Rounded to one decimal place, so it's 317.0 km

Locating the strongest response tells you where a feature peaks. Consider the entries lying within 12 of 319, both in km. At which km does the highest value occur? 329.0 km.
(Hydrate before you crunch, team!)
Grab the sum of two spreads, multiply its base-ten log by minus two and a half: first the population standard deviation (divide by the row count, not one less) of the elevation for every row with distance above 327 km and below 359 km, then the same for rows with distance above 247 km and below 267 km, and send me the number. 2.6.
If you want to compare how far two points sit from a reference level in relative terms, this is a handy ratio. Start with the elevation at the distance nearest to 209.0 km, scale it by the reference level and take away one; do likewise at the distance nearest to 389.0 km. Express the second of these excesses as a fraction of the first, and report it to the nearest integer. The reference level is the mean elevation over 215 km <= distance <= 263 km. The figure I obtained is 9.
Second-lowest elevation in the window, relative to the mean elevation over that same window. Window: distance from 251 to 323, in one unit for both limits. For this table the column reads 0.86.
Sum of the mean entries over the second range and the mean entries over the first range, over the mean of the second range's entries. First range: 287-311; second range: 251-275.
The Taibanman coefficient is 1.93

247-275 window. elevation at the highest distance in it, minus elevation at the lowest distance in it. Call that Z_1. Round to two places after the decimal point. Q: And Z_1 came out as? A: -0.44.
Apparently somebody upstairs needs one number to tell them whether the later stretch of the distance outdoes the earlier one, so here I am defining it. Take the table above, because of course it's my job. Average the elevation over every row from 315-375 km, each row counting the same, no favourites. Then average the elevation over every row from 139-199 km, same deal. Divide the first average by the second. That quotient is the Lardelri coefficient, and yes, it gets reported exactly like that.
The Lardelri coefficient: 1.15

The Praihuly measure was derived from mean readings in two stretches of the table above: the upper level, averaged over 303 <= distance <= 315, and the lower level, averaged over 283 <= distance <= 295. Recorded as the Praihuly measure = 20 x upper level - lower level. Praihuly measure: 37.9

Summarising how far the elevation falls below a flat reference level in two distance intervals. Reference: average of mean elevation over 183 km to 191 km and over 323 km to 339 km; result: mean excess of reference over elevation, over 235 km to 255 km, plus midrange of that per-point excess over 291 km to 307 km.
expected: 0.47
